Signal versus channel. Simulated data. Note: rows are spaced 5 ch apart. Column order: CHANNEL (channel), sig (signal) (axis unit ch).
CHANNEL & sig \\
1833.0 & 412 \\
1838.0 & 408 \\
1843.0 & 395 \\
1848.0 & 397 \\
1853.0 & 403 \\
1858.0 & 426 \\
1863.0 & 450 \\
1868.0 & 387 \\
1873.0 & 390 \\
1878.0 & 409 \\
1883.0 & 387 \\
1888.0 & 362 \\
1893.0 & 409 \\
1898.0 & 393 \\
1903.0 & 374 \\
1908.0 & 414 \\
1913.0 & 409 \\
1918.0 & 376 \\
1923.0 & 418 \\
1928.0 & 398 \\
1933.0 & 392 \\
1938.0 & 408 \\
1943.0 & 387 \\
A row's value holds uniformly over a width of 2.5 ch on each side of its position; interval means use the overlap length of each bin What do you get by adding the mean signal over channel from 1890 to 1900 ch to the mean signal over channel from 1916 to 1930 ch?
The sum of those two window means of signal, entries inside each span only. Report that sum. 798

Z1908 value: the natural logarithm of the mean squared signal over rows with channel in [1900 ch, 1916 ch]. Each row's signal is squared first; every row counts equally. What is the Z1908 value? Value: 12.0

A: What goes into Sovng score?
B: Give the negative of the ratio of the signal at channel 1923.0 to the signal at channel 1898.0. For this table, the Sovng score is -1.06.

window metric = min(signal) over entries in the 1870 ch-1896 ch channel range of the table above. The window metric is 362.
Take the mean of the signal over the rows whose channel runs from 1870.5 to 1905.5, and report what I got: 389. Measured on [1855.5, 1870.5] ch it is 421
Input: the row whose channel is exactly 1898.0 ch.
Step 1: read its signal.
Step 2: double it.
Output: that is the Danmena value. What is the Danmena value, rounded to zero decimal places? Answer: 786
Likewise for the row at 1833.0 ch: 824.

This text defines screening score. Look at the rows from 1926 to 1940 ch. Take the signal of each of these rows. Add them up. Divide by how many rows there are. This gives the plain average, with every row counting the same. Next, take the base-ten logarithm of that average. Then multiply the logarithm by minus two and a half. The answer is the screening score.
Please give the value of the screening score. -6.503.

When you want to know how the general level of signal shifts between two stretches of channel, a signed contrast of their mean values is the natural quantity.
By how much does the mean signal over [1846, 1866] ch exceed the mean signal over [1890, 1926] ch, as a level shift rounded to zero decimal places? 20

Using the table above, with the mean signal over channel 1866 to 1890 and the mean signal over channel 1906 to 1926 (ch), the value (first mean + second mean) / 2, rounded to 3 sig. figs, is 396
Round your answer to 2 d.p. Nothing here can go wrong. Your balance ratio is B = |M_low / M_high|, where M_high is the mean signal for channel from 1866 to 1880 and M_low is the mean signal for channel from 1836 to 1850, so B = 1.01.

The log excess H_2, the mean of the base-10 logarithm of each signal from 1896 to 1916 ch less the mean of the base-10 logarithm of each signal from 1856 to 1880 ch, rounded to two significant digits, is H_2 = -0.016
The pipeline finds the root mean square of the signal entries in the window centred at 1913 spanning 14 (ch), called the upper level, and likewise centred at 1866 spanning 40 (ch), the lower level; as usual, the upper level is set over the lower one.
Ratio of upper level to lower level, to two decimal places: 0.98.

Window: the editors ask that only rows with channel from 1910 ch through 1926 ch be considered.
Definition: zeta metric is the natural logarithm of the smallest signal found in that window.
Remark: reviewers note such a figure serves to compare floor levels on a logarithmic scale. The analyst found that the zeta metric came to 5.93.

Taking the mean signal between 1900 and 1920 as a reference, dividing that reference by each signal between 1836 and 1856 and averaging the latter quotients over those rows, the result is 0.981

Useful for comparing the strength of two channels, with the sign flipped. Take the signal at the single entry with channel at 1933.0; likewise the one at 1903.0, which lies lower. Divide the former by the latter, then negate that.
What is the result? -1.05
